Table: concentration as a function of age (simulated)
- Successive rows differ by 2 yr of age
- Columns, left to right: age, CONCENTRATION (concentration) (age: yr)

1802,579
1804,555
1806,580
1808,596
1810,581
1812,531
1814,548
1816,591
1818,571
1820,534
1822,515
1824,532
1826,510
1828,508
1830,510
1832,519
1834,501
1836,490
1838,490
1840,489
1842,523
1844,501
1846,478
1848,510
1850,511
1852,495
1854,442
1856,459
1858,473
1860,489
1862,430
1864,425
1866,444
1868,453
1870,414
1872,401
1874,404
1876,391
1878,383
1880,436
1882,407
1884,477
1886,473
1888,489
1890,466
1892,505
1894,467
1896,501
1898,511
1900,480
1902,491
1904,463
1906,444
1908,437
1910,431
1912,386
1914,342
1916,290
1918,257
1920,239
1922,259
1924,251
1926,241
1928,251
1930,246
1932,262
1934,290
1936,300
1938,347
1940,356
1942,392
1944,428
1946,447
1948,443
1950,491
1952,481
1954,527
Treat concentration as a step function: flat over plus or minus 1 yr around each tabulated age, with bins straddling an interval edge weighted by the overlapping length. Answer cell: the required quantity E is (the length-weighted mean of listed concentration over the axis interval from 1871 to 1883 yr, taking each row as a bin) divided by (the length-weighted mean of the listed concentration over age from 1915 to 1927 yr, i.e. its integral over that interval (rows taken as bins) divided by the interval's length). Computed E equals 1.6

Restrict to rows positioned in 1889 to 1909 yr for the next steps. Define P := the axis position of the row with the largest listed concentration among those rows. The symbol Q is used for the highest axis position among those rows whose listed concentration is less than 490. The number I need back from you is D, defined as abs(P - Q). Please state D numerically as 10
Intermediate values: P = 1898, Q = 1908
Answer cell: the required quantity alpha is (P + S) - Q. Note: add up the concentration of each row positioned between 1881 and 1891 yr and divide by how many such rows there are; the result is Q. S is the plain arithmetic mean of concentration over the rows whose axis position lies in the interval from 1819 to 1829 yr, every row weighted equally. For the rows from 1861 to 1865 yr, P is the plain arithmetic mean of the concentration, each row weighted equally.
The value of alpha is 485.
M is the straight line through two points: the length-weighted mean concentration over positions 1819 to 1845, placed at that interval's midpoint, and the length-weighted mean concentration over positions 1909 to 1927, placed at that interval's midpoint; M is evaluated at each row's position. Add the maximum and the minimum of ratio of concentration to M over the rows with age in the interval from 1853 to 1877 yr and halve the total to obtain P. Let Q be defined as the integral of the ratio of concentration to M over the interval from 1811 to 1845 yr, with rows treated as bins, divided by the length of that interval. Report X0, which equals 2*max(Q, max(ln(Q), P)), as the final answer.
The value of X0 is 2.08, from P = 1.04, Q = 1.00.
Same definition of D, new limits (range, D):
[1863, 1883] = 14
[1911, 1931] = 18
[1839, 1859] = 16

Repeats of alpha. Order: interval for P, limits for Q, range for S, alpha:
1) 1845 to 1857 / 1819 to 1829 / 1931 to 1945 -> 302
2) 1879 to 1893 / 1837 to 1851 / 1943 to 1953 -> 422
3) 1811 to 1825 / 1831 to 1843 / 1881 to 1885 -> 486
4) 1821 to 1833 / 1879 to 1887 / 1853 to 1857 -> 518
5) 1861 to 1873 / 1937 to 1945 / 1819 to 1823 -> 572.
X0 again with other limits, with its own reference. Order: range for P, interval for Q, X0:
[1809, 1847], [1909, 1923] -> 2.06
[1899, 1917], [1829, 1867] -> 2.40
